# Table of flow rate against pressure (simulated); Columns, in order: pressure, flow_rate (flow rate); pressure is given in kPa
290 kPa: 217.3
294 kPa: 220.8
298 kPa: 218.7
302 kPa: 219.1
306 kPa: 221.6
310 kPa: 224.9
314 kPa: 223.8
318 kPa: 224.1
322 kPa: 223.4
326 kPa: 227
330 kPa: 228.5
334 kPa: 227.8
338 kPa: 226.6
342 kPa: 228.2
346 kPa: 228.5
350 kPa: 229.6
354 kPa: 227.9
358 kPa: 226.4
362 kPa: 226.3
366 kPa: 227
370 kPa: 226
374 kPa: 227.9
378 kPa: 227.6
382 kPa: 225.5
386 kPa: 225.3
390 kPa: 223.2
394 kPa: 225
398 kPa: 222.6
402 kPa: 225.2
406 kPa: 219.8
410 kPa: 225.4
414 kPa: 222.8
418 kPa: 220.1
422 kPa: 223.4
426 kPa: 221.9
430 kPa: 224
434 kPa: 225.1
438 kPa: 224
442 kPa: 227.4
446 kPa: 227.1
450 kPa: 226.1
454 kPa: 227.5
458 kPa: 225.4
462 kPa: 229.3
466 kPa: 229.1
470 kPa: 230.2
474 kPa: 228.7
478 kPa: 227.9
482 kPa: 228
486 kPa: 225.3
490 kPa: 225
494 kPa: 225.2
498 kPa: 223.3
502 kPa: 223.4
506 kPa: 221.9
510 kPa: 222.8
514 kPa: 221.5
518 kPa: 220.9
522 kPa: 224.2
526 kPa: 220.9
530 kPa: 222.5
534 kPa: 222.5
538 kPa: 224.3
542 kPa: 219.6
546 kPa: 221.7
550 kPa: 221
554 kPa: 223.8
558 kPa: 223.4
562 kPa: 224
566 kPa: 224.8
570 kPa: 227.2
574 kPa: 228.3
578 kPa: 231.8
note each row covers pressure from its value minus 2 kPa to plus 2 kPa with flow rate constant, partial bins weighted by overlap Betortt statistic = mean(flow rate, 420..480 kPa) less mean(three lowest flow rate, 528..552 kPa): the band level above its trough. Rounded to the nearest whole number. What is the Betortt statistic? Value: 6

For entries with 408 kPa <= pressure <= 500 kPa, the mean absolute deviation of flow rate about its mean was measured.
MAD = 2.1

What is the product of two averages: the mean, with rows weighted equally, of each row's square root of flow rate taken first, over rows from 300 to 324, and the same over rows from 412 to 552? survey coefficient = 224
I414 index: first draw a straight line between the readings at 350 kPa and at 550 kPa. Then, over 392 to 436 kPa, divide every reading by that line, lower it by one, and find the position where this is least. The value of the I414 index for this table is 406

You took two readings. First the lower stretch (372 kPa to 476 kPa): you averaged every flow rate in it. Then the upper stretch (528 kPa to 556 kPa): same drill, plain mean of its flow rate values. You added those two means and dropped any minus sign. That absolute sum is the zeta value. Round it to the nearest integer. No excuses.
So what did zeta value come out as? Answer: 448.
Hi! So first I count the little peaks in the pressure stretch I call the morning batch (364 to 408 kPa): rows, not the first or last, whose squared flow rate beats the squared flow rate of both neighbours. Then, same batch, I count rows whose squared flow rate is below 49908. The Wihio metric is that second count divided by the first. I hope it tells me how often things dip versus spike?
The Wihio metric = 1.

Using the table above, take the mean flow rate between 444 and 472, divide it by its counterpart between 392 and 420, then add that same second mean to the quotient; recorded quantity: 224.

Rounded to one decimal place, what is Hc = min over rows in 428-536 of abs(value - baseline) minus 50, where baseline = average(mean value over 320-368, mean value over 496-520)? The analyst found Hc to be -49.8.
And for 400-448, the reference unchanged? -49.7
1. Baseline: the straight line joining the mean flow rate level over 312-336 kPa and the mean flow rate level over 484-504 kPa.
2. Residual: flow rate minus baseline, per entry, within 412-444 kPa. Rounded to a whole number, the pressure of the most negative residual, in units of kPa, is 418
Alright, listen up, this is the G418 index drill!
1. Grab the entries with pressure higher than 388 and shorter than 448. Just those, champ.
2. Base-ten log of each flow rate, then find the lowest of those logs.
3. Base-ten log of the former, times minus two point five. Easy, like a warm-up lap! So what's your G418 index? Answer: -0.924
